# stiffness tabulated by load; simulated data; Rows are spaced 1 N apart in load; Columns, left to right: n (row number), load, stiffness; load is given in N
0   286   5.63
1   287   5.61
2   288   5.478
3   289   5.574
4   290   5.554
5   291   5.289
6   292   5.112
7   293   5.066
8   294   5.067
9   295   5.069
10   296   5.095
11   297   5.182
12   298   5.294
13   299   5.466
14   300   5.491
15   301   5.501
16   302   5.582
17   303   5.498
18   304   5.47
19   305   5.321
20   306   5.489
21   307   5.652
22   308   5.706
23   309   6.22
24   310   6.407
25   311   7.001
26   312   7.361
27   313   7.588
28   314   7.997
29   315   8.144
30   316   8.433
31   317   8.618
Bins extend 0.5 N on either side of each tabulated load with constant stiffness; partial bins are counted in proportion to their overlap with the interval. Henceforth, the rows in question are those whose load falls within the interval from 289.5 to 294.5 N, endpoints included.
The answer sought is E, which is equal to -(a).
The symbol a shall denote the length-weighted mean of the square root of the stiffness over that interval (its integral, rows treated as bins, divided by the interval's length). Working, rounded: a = 2.28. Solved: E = -2.28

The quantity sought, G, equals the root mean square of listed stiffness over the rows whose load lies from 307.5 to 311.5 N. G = 6.35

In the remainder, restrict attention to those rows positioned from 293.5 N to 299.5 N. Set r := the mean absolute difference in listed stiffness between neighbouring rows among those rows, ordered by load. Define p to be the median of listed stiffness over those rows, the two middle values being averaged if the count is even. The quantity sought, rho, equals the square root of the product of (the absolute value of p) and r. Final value 0.64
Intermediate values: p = 5.14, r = 0.08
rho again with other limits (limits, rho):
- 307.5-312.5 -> 1.63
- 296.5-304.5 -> 0.63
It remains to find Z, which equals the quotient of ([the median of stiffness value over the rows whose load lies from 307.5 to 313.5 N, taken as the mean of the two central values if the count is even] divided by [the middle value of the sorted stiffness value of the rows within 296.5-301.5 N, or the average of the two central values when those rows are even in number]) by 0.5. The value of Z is 2.5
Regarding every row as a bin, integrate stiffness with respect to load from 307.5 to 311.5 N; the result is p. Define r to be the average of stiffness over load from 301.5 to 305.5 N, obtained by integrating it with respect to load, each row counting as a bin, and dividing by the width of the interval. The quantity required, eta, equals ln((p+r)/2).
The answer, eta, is 2.73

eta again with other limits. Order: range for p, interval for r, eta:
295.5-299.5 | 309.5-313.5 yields 2.64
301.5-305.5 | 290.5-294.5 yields 2.60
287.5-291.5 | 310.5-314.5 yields 2.69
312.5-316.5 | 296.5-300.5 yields 2.93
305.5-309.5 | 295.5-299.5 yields 2.65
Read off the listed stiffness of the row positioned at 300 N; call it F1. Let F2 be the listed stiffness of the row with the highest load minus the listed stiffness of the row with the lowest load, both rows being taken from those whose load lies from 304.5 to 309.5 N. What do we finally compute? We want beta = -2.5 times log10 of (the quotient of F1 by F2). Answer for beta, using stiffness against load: -2.0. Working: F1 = 5.491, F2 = 0.9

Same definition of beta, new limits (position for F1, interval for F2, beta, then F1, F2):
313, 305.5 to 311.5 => -1.8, 7.588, 1.5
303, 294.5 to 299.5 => -2.9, 5.498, 0.4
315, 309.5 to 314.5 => -1.8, 8.144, 1.6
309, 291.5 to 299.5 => -3.1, 6.22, 0.4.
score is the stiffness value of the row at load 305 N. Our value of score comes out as 5.321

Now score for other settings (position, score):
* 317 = 8.618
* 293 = 5.066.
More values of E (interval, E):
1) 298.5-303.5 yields -2.35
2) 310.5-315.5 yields -2.76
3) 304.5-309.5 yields -2.38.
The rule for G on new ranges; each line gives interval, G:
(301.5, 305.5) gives 5.47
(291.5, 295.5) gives 5.08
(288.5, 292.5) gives 5.39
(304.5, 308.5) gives 5.54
